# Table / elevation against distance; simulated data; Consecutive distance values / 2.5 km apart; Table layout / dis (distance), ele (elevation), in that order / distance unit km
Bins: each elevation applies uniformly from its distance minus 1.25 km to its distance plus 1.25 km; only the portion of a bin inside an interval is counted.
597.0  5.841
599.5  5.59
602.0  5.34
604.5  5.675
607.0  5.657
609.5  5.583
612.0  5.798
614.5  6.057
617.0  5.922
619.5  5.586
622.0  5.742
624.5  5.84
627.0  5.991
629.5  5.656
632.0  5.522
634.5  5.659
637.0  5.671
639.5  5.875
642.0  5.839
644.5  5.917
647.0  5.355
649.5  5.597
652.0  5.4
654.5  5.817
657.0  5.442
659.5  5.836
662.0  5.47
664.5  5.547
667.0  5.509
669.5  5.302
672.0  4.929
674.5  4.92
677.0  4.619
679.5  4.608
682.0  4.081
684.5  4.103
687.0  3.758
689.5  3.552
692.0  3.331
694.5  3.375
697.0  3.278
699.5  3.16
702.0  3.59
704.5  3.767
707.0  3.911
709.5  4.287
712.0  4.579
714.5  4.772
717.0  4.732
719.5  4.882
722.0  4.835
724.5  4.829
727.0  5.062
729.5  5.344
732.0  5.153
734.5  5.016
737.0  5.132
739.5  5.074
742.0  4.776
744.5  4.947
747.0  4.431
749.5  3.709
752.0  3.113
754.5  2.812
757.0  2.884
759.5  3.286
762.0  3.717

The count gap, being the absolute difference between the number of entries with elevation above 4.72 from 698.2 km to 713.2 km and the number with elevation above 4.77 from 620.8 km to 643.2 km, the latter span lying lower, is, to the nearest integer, 9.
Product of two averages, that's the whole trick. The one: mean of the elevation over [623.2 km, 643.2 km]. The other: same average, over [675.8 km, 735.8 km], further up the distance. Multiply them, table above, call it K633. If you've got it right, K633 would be 25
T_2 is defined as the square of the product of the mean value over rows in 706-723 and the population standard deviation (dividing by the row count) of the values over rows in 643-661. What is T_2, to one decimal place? 1.0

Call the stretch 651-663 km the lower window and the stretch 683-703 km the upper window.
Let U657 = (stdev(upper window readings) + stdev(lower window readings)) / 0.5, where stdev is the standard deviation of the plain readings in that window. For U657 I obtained 1.0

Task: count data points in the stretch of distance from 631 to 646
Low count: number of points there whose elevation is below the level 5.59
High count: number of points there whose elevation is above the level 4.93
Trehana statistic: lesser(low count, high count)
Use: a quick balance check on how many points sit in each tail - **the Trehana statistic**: 1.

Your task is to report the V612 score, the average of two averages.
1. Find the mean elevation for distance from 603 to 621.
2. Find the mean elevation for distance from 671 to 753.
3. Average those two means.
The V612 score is 5.05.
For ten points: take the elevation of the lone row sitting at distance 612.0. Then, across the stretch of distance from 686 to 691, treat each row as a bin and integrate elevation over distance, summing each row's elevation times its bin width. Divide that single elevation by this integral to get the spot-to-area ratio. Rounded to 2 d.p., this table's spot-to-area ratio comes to 0.32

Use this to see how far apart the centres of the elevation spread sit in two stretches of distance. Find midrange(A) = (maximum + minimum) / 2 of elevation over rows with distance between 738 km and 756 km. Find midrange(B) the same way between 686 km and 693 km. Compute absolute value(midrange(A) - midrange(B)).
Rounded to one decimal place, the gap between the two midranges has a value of 0.4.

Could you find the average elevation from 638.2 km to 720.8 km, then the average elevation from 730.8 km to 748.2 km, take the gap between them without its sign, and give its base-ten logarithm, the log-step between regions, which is -0.64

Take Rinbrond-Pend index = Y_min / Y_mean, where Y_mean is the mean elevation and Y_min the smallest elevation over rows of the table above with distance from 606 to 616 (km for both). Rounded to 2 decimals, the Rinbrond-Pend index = 0.97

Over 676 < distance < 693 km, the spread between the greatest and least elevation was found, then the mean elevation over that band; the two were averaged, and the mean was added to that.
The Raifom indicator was 6.7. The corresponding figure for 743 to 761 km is 6.5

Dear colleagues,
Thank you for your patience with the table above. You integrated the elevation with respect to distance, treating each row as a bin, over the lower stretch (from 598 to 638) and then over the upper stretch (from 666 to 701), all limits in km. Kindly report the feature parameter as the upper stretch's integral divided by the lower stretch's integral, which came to 0.64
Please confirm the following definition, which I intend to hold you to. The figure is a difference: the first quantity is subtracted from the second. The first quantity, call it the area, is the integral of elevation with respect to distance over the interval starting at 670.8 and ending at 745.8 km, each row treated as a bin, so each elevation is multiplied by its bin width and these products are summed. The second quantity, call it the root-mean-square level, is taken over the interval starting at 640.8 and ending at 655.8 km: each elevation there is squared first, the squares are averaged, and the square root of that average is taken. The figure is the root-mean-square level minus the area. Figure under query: -325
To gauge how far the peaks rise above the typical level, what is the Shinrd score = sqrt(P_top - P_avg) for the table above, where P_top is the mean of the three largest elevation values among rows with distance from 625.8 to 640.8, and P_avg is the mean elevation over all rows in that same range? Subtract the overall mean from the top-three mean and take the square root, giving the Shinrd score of 0.34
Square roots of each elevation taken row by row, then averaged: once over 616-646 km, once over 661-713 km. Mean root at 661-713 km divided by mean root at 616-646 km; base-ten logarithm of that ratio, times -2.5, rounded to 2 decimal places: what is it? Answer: 0.17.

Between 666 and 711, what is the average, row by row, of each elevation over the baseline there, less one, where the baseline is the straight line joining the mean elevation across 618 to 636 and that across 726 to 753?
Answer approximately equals -0.21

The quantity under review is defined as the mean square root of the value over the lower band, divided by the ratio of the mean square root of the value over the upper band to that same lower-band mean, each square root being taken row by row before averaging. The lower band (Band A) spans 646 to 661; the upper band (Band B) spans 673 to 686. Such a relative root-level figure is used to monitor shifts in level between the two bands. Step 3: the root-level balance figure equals 2.64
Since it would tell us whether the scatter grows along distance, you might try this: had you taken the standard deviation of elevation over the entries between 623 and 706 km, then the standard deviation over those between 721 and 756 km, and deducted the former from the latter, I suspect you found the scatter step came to -0.2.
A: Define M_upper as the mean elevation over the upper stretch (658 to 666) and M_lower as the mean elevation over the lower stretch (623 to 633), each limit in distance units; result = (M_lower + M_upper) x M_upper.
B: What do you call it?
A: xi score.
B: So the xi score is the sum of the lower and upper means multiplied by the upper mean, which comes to 64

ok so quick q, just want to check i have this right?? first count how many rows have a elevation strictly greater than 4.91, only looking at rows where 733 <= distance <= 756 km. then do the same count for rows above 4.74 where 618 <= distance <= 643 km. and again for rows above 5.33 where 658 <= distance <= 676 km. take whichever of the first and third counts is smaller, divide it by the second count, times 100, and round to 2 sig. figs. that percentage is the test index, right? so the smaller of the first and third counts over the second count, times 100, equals 40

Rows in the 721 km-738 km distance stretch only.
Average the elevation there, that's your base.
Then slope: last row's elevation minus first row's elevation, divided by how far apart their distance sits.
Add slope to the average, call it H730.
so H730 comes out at 5.1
